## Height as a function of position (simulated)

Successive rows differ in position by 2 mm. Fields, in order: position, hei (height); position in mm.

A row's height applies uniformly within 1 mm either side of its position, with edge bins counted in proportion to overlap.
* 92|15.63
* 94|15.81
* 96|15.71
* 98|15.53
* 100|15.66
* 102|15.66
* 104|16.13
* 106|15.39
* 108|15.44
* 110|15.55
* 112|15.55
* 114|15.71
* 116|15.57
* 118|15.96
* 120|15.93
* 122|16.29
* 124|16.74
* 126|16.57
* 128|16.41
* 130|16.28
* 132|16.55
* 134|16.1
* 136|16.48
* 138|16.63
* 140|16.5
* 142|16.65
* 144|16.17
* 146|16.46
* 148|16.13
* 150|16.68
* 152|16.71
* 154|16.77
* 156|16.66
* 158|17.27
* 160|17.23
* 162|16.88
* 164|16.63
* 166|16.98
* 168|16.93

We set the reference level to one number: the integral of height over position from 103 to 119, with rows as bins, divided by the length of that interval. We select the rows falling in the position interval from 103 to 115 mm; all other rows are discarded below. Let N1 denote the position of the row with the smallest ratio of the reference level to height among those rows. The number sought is 104 mm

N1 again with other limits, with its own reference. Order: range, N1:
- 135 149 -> 142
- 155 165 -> 158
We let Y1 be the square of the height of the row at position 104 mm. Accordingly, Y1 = 260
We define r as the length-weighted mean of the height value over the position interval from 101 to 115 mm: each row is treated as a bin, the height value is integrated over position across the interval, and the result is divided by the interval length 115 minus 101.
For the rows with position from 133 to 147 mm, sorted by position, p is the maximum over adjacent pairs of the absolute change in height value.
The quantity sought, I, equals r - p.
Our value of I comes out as 15.2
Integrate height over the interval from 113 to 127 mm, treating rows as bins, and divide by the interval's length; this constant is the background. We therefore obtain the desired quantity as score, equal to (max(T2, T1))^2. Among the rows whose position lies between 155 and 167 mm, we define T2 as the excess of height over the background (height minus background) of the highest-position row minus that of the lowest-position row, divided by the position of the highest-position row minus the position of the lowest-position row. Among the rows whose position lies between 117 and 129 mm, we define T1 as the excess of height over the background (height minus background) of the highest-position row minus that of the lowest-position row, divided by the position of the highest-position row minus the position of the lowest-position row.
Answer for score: 0.0020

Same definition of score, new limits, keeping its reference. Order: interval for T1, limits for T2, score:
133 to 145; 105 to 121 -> 0.0015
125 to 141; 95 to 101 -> 0.0000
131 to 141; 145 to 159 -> 0.0046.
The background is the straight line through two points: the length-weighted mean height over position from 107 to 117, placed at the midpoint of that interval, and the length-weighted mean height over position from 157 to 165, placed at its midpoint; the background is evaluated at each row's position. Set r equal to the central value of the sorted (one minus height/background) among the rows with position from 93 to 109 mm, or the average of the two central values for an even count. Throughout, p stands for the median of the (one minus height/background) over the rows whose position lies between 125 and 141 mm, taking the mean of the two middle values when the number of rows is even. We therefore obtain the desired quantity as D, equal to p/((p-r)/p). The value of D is 0.02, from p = -0.016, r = -0.027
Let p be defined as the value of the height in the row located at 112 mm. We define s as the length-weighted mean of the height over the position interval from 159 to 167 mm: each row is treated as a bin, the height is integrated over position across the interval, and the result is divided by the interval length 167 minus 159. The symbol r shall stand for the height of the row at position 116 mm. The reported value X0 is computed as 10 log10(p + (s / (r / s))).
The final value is 15.3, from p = 15.55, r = 15.57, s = 16.9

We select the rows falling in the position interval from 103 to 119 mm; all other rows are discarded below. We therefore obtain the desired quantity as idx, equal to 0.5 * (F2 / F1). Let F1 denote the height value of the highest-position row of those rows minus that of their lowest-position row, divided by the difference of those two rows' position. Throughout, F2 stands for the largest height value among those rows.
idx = -664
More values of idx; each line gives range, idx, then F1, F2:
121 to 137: 617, 0.014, 16.74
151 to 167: 448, 0.019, 17.27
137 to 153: 1462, 0.006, 16.71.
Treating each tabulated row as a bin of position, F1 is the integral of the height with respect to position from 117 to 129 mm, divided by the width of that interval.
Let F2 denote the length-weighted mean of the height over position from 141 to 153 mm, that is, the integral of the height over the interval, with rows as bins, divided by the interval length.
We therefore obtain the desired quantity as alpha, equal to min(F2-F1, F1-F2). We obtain -0.15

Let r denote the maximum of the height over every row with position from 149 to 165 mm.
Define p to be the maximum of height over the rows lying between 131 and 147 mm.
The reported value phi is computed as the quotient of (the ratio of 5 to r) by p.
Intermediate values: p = 16.65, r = 17.27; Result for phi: 0.0174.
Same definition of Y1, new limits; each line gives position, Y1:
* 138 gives 277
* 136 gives 272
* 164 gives 277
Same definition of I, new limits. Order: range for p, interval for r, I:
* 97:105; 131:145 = 16.0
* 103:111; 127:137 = 15.6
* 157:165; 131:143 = 16.1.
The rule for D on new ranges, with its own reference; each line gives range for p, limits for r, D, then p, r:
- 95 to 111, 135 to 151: -0.03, -0.025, -0.003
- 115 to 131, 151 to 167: -0.01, -0.019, 0.005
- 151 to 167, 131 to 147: 0.00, 0.005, -0.010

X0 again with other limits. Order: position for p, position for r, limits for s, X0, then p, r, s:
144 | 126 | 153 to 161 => 15.3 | 16.17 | 16.57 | 17.0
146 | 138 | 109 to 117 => 14.9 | 16.46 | 16.63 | 15.6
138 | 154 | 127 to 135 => 15.1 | 16.63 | 16.77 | 16.3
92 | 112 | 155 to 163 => 15.3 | 15.63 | 15.55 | 17.0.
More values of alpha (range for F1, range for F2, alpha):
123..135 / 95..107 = -0.76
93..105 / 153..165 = -1.16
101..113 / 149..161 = -1.27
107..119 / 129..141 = -0.79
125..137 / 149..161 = -0.49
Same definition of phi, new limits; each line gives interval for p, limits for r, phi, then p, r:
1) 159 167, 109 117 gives 0.0185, 17.23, 15.71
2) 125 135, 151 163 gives 0.0175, 16.57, 17.27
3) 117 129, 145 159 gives 0.0173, 16.74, 17.27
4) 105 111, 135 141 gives 0.0193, 15.55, 16.63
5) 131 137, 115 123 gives 0.0185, 16.55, 16.29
